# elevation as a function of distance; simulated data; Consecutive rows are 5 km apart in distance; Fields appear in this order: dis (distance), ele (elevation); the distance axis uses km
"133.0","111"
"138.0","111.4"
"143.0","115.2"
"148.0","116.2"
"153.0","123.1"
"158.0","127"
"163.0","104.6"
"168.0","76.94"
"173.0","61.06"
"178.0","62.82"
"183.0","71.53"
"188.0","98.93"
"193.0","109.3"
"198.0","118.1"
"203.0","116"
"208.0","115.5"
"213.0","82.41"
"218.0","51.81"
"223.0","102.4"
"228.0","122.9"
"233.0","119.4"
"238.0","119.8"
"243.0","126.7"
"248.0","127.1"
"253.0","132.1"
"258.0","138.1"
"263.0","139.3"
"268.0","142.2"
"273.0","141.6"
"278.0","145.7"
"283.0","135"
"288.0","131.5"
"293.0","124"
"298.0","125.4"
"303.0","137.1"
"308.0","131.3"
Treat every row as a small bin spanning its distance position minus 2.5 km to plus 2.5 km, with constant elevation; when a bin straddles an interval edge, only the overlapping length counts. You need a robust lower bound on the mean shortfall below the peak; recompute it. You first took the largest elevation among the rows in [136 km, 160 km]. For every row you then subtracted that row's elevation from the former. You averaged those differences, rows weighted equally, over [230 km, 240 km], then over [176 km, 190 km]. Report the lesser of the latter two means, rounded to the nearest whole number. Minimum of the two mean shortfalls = 7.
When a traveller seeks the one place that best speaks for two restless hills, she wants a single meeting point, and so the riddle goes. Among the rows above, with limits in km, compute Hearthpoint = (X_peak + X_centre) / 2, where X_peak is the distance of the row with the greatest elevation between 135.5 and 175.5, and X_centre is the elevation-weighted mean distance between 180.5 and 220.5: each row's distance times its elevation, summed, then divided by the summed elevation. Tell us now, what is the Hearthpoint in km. 178.9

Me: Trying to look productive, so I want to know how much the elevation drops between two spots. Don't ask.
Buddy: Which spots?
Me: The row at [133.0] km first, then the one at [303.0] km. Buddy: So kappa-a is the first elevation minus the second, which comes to -26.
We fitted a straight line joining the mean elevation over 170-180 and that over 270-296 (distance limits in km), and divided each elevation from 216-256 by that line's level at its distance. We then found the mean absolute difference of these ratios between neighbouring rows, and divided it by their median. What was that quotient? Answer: 0.108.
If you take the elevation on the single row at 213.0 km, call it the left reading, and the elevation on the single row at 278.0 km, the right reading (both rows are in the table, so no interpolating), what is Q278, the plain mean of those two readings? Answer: 114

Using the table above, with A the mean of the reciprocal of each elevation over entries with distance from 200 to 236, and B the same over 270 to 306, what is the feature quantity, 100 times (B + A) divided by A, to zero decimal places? 170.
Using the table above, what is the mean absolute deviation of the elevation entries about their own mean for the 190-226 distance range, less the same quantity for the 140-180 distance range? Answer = -5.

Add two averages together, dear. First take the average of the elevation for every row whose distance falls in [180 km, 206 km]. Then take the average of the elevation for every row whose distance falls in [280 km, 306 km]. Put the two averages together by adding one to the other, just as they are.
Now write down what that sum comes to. 233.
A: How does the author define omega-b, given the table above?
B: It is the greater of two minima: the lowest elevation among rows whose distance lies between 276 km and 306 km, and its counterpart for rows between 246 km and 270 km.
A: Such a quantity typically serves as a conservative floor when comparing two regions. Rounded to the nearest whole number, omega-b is 127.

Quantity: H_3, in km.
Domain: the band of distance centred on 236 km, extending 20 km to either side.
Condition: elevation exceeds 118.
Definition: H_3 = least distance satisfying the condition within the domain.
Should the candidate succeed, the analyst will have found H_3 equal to 228.0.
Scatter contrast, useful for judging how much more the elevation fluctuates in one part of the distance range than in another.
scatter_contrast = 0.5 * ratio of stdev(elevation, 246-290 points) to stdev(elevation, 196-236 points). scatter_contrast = 0.12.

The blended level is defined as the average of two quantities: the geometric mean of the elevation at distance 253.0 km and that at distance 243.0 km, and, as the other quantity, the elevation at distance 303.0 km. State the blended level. 133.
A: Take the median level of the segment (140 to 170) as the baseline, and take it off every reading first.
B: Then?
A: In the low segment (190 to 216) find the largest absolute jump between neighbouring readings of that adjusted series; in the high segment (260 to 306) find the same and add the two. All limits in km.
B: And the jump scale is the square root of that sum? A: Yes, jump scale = 6.7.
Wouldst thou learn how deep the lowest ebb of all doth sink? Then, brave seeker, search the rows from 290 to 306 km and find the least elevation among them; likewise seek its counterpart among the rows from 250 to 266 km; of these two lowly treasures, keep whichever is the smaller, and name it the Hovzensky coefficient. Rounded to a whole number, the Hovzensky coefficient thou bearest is 124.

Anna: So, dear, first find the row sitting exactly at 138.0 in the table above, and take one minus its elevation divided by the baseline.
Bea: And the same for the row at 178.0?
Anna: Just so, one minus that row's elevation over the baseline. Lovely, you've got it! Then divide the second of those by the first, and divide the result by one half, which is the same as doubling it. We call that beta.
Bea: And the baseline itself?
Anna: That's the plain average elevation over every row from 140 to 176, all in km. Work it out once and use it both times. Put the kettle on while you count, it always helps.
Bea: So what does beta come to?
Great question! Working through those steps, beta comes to -10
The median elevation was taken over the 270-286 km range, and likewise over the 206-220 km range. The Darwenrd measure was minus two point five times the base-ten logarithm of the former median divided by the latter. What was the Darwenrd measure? -0.59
